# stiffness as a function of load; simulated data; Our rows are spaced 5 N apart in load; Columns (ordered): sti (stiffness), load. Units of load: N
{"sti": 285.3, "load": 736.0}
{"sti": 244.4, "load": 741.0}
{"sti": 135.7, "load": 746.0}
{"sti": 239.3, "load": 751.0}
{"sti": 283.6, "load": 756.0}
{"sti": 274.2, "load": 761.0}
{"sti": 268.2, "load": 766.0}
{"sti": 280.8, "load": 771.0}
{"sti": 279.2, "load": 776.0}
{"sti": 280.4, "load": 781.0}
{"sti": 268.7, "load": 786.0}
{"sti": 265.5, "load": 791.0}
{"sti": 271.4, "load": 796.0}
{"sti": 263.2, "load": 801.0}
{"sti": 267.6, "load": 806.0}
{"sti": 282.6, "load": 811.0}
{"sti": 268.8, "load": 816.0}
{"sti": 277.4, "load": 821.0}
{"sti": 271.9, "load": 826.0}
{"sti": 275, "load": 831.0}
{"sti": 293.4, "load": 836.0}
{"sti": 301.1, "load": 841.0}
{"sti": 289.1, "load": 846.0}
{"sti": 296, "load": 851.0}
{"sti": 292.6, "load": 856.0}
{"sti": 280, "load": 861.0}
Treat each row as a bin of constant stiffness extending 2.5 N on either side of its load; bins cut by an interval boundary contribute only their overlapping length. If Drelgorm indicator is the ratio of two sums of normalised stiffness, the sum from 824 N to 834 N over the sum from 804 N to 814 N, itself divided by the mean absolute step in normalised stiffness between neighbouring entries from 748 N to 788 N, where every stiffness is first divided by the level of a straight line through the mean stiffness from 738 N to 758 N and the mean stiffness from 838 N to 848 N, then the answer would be 16.1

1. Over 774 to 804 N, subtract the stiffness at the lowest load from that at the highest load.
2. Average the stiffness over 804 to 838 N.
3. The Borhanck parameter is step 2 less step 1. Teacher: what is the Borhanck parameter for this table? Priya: 293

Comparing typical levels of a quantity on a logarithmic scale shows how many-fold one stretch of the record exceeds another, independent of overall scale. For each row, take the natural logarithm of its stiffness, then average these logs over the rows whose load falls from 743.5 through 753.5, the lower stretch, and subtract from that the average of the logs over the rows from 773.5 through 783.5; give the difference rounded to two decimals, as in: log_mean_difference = -0.44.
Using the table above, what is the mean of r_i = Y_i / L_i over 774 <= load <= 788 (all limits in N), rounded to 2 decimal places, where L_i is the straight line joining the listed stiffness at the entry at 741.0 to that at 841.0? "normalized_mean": 1.03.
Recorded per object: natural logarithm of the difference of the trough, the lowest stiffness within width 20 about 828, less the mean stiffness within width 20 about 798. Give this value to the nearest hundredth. 1.60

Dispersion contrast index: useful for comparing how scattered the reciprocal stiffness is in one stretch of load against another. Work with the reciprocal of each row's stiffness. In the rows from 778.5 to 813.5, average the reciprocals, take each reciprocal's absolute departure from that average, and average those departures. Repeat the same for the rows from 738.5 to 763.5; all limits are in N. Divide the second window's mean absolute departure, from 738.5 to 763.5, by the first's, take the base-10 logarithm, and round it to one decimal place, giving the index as 1.2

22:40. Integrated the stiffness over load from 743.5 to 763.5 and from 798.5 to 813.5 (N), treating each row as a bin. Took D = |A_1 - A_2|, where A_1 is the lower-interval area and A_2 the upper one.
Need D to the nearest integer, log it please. 597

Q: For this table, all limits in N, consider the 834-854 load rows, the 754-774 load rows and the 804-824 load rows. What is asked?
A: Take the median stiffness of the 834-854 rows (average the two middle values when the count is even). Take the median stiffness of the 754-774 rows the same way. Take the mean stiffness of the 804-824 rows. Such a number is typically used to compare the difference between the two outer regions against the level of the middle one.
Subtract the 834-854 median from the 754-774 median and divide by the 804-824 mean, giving -0.06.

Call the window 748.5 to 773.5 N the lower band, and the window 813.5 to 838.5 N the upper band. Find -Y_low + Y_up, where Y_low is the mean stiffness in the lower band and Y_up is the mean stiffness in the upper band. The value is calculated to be 8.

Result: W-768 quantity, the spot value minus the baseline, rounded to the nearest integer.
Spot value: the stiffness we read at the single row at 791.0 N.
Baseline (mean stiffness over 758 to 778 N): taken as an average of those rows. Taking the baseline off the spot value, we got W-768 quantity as -10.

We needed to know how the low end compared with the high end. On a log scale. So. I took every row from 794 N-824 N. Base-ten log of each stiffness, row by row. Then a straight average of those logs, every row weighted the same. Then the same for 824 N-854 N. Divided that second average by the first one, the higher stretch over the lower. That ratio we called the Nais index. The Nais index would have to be 1.01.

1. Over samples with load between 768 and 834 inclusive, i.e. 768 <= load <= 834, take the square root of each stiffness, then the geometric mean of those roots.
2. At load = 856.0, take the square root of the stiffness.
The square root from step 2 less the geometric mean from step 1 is 0.58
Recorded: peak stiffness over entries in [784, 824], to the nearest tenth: 282.6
